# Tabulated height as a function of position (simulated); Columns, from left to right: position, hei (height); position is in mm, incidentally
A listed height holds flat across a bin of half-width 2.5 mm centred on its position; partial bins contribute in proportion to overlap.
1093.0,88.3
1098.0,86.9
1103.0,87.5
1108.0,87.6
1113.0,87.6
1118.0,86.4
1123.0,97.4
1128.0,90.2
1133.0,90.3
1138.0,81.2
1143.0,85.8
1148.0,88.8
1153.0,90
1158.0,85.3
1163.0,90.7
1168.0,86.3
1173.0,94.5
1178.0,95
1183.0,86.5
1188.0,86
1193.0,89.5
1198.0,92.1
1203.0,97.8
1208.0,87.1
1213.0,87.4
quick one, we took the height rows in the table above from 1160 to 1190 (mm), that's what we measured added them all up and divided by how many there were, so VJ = 89.8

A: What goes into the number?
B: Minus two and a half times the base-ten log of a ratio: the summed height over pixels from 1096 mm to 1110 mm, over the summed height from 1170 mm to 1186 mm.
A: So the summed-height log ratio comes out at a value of 0.057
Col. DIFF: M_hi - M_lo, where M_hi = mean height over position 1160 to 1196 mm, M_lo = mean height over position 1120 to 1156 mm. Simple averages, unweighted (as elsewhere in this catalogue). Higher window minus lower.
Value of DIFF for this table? 0.7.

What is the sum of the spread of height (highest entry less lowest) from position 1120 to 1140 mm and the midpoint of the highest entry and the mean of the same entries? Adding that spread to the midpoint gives 110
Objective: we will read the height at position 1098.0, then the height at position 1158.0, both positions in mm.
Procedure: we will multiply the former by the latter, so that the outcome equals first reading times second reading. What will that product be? 7413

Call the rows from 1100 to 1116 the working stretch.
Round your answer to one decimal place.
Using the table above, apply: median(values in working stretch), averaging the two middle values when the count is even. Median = 87.6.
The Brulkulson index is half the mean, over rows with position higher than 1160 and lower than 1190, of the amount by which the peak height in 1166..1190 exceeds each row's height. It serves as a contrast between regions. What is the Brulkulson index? 2.6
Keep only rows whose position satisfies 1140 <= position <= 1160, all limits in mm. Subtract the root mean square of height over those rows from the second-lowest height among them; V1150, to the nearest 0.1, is -1.7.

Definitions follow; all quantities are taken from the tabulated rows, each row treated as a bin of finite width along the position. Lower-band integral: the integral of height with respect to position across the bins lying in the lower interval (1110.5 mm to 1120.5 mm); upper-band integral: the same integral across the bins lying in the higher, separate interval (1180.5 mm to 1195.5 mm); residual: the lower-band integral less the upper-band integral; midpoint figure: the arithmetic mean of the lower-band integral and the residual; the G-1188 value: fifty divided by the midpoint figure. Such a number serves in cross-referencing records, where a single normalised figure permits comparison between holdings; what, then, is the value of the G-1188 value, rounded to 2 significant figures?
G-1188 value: 0.23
